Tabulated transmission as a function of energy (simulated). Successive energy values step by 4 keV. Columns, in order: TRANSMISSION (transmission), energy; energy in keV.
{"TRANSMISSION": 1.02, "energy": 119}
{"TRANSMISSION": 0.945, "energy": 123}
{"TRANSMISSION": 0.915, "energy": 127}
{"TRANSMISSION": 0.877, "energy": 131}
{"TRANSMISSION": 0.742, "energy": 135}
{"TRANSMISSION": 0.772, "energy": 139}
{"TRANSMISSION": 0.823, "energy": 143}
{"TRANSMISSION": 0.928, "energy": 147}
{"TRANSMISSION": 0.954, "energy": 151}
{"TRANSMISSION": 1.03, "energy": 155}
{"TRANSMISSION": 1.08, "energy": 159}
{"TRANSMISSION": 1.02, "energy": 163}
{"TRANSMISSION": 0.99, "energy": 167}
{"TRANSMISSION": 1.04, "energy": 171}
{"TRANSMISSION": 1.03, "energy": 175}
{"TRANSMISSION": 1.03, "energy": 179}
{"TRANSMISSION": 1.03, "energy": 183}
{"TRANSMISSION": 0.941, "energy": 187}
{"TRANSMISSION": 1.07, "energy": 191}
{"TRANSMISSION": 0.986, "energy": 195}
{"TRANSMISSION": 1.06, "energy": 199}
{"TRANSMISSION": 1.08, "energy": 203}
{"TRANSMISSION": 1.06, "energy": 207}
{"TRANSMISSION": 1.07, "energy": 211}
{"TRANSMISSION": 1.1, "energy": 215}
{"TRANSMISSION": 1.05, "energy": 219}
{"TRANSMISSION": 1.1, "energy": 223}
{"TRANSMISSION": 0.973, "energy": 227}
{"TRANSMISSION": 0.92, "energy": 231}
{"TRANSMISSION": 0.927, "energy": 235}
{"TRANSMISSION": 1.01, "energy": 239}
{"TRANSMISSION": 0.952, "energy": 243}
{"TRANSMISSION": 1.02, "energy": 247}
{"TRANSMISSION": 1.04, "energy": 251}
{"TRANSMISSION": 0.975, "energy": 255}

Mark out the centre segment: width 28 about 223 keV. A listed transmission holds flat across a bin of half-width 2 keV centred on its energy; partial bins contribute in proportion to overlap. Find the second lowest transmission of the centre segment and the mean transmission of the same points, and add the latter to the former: 1.95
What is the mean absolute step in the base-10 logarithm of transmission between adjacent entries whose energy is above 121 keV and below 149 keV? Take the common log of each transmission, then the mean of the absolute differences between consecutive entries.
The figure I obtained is 0.034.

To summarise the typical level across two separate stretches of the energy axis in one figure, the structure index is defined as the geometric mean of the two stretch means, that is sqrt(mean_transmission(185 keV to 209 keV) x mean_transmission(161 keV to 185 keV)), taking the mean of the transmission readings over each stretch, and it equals 1.028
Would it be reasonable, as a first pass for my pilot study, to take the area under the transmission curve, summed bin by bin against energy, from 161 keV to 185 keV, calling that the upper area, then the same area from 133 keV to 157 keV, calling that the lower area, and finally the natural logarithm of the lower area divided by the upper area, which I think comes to -0.16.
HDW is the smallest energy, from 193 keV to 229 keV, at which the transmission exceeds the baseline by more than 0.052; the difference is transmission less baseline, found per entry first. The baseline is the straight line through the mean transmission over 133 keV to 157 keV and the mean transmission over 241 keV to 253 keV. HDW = 199 keV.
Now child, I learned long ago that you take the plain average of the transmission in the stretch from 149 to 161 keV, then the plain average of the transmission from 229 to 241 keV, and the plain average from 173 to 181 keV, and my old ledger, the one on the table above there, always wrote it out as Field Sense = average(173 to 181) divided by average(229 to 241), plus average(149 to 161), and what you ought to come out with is 2.10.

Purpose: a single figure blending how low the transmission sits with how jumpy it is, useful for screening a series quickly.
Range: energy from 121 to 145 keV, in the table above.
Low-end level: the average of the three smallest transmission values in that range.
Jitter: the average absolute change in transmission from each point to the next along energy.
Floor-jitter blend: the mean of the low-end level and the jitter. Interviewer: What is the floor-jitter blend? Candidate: 0.418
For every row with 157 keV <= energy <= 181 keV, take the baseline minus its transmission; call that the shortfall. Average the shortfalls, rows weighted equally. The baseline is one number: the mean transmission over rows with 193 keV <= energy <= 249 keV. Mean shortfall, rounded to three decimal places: -0.010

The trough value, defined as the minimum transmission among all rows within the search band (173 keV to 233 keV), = 0.92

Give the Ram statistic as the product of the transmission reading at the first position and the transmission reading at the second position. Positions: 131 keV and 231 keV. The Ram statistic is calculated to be 0.81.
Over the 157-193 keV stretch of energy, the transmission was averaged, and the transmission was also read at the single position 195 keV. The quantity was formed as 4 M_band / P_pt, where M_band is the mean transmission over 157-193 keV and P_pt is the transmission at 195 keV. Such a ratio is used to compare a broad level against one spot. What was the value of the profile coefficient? 4.16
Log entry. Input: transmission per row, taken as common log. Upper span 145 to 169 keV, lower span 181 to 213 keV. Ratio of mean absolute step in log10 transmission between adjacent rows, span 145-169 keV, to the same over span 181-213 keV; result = 0.8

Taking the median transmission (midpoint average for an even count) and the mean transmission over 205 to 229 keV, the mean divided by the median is 0.99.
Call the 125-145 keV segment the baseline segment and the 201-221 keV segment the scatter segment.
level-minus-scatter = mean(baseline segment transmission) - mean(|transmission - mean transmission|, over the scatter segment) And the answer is 0.81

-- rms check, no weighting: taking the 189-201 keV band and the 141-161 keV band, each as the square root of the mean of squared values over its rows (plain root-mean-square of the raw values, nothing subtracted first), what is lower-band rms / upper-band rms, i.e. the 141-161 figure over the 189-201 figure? 0.93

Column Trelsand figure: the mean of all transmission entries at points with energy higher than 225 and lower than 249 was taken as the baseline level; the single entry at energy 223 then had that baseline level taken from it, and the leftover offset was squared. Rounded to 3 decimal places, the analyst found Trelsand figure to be 0.018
